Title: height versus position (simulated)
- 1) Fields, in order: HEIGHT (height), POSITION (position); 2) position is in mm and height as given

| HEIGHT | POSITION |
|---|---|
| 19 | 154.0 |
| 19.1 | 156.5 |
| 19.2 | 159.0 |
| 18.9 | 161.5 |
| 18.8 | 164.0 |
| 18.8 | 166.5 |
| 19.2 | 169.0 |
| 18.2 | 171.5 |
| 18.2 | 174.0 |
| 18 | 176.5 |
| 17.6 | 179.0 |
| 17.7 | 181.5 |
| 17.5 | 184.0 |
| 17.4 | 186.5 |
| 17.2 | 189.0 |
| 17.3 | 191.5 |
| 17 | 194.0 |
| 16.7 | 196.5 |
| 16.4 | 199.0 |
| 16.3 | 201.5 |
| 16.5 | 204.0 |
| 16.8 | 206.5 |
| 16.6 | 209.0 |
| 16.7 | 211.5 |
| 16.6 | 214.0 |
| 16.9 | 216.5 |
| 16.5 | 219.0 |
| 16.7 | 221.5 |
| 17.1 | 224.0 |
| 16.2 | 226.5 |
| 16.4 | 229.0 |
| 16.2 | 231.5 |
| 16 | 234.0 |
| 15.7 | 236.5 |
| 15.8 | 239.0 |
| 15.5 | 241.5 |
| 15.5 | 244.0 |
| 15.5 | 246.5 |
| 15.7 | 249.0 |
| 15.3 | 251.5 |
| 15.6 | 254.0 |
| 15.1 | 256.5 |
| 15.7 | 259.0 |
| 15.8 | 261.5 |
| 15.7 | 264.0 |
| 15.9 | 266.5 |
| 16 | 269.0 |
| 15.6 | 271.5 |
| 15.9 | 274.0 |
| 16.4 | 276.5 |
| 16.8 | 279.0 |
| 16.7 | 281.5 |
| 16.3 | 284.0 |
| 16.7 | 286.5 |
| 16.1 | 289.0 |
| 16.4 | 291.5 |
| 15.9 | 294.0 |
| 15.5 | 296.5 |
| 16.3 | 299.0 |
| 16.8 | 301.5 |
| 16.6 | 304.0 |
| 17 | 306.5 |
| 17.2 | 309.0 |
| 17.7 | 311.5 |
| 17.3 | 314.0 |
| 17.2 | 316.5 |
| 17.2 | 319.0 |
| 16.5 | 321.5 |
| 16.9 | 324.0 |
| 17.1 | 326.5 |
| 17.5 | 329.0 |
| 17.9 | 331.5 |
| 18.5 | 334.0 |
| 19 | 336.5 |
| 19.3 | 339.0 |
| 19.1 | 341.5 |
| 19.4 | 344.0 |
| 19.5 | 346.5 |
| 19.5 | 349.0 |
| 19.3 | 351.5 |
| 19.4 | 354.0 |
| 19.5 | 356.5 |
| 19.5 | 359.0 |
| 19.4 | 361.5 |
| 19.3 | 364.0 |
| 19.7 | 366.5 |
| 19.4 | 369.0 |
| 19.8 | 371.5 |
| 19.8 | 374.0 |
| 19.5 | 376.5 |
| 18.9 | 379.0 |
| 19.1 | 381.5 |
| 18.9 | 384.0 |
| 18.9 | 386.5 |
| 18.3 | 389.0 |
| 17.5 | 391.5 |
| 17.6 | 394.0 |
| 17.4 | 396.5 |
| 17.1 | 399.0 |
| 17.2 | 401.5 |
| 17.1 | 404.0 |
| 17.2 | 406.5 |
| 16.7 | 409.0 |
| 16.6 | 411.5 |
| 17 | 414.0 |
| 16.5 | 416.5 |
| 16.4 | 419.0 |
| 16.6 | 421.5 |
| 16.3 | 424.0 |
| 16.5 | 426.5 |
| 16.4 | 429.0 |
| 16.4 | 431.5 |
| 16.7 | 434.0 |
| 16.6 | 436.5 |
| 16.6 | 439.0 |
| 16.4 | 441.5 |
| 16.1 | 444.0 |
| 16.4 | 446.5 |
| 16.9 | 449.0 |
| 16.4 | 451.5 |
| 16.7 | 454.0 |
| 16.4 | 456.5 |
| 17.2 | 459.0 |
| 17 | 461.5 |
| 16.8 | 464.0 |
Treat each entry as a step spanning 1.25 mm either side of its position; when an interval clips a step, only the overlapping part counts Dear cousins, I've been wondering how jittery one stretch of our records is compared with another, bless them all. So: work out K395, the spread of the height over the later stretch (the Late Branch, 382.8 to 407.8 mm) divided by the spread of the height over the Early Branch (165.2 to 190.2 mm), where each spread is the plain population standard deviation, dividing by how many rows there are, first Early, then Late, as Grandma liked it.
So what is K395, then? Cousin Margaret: 1.1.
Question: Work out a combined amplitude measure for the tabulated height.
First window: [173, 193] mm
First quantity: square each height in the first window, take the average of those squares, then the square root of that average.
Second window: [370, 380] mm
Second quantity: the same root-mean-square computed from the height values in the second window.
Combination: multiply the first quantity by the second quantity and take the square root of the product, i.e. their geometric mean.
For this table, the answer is 18.5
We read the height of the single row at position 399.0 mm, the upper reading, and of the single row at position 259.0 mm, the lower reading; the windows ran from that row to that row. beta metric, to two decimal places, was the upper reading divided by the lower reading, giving 1.09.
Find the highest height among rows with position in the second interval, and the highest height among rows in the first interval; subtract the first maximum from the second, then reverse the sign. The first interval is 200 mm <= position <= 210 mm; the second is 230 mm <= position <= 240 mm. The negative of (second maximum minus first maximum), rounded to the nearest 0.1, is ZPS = 0.6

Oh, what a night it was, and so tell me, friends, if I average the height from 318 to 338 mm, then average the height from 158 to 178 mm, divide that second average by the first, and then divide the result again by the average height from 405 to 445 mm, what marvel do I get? 0.064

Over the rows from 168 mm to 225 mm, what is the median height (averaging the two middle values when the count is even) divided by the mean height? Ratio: 0.99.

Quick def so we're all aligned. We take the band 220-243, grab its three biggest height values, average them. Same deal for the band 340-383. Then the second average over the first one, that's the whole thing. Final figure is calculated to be 1.18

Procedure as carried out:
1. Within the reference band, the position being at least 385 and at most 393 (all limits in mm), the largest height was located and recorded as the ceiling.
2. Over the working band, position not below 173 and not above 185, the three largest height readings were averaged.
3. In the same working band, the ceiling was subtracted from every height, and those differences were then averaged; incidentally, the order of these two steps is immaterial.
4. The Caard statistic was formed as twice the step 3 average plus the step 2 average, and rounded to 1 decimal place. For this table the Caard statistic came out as 15.8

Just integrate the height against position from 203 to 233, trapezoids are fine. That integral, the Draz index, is 498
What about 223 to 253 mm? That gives 477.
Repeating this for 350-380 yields 584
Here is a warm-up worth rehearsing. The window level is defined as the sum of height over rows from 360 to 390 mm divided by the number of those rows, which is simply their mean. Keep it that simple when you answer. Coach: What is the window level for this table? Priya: 19.3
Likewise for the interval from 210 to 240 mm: 16.4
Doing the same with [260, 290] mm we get 16.2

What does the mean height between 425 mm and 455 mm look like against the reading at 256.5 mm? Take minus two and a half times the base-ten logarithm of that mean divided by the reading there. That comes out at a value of -0.10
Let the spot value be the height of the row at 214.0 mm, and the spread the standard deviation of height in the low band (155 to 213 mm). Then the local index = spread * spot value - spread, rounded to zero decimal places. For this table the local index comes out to 15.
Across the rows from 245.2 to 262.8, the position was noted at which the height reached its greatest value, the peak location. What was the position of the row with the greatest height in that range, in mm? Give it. 261.5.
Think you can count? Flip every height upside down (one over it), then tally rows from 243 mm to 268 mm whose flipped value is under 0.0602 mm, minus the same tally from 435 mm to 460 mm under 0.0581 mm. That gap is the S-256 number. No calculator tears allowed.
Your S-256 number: 0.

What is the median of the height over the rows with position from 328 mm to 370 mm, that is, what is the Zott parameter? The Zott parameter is 19.4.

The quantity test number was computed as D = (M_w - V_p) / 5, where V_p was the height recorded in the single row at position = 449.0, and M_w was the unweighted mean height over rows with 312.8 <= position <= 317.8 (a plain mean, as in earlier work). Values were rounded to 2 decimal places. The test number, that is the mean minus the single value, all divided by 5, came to 0.07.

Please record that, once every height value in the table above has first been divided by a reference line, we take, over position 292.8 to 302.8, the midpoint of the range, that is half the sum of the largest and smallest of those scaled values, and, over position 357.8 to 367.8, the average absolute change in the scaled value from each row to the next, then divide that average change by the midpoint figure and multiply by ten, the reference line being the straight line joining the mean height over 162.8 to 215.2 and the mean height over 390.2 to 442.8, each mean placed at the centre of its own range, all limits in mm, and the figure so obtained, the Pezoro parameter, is 0.124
